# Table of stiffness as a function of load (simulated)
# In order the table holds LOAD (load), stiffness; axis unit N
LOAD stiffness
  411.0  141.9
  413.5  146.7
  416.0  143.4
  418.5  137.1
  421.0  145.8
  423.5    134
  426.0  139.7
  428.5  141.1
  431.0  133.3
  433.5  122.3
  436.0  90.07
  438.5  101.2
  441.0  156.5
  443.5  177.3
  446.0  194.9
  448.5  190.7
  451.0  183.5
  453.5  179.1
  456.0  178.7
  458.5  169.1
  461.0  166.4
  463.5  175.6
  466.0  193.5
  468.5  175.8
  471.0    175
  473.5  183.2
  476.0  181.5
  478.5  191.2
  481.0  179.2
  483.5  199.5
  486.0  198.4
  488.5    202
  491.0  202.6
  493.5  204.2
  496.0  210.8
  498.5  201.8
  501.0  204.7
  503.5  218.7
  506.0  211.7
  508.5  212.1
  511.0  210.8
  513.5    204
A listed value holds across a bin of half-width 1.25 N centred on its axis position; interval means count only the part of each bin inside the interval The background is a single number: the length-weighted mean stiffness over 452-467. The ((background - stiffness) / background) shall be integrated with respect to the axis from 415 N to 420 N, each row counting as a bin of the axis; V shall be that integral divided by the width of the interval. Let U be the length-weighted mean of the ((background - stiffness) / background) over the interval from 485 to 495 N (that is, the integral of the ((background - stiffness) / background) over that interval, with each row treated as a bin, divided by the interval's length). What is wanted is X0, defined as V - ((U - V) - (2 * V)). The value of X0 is 1.0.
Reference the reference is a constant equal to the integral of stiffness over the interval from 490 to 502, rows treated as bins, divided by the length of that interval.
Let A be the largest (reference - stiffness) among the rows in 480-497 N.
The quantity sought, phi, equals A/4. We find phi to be 6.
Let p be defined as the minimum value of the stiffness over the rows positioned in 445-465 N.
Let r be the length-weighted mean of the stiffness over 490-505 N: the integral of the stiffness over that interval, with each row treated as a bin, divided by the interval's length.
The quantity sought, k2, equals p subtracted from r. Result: 41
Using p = 166.4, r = 207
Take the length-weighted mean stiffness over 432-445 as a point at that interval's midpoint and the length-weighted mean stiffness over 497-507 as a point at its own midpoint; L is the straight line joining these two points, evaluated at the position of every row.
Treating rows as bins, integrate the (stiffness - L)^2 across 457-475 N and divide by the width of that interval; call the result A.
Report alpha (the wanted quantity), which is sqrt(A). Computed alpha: 14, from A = 209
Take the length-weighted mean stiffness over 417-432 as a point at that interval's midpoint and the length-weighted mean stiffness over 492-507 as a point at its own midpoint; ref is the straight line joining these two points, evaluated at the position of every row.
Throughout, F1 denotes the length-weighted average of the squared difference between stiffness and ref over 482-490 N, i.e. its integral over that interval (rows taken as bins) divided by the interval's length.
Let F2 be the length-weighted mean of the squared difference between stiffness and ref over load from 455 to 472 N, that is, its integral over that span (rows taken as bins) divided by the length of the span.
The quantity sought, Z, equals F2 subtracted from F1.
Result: -46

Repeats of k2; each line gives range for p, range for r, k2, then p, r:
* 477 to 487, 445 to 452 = 11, 179.2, 190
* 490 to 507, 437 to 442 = -76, 201.8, 126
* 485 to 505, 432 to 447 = -59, 198.4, 139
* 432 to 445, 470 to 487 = 97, 90.07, 187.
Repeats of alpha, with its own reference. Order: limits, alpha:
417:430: 28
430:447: 33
